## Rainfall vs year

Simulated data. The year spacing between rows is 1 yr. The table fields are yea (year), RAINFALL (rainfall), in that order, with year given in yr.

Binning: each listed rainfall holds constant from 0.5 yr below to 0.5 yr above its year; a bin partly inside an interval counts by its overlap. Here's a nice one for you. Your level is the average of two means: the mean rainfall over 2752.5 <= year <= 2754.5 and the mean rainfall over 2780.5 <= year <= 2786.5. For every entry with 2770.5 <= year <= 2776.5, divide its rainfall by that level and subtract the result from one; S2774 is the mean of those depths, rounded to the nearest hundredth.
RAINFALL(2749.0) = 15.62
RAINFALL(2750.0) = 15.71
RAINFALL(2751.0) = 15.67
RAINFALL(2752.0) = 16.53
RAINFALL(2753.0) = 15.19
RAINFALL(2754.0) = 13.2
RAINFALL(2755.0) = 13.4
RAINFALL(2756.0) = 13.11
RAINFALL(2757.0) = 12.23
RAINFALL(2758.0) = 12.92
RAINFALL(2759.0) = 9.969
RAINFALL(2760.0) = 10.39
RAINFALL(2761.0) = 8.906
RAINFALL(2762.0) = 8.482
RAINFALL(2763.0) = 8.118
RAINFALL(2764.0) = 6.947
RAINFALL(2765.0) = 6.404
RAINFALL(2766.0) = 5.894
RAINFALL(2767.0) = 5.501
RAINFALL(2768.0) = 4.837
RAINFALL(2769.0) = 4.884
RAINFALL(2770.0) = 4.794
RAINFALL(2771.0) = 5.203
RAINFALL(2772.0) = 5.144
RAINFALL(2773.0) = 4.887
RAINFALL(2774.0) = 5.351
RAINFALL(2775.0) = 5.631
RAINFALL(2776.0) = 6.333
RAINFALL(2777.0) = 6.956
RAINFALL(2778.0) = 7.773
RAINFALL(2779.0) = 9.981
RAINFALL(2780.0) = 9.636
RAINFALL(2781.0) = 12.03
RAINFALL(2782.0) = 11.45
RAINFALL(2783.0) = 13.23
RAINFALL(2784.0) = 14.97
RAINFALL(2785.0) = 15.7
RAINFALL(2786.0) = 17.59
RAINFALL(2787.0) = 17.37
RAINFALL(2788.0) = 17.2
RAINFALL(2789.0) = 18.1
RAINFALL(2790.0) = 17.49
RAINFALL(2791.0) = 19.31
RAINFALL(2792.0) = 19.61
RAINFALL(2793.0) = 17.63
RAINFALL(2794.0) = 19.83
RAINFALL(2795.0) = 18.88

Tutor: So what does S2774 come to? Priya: 0.62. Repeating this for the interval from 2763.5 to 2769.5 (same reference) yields 0.59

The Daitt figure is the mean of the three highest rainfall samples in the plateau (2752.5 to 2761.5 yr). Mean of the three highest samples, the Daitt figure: 13.9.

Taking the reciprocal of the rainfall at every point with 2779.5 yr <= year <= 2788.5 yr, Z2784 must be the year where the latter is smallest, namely 2786.0 yr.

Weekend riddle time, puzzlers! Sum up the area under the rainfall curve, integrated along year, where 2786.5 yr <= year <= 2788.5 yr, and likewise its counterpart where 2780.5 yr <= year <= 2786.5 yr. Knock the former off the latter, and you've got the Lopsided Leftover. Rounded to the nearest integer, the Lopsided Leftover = 50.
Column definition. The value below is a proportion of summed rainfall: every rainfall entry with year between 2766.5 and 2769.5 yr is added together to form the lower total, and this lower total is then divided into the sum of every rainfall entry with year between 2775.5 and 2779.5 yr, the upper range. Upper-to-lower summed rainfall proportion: 2.0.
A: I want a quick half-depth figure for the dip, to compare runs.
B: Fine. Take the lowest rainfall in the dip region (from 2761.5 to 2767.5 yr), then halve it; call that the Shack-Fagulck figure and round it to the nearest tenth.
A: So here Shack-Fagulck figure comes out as 2.8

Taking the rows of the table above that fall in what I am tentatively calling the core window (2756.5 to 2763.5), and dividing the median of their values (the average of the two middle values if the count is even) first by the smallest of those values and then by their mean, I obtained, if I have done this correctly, 0.12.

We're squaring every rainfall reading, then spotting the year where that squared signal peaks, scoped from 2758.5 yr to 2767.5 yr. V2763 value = 2760.0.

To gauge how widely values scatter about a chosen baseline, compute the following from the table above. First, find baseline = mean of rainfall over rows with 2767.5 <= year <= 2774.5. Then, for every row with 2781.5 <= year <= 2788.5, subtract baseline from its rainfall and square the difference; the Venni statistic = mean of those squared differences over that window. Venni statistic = 112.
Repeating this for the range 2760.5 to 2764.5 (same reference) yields 10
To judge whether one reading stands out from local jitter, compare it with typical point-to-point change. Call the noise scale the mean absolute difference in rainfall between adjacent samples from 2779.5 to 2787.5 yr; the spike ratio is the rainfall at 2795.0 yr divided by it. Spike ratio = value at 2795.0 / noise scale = 14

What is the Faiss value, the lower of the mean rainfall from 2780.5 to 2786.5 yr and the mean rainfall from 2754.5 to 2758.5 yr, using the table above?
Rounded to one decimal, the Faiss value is 12.9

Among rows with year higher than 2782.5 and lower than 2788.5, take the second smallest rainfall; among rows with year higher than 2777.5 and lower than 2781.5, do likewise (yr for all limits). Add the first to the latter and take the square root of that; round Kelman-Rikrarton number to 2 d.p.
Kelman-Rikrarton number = 4.96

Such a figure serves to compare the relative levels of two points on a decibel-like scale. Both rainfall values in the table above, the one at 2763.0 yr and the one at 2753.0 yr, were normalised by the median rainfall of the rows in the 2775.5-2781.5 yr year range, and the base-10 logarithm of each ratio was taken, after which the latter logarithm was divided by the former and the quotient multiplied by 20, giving -160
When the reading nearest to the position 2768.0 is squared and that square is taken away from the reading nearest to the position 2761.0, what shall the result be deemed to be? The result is -14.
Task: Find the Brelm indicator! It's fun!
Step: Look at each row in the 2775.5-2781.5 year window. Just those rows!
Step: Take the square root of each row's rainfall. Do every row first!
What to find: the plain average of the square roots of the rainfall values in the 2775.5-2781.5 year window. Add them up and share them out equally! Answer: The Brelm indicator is 2.9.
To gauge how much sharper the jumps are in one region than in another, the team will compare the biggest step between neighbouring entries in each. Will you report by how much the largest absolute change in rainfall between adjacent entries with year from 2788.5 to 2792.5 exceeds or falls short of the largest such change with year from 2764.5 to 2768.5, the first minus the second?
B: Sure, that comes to 1.16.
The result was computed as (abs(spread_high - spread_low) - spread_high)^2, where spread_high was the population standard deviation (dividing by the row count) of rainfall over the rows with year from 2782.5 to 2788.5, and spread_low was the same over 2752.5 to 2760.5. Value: 2.4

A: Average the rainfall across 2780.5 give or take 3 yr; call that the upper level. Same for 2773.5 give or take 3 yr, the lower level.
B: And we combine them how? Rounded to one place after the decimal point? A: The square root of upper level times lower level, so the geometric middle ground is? 7.6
